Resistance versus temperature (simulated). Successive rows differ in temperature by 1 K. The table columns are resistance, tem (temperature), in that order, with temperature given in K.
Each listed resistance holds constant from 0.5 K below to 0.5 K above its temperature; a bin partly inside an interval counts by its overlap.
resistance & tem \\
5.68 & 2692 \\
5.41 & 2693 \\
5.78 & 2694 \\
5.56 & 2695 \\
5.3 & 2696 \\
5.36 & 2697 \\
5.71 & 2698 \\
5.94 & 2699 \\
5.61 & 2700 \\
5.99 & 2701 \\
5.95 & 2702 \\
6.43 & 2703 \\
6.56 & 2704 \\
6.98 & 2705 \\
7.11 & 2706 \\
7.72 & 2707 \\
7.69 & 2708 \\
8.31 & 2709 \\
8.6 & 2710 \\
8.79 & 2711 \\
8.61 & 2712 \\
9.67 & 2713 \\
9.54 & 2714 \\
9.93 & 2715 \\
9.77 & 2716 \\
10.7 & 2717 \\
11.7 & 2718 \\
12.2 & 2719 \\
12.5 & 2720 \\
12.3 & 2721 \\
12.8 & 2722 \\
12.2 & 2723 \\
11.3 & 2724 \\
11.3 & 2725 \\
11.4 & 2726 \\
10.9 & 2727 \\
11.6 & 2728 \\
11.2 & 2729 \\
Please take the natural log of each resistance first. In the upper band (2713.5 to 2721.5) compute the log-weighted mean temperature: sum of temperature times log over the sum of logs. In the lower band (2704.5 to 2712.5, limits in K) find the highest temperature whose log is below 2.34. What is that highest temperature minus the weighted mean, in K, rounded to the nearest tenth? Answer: -5.6 K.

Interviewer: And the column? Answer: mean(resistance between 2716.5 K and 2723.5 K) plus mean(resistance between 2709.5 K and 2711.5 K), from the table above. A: 21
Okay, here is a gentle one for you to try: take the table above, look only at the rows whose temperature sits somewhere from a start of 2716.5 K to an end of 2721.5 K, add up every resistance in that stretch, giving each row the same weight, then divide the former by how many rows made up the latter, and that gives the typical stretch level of 11.9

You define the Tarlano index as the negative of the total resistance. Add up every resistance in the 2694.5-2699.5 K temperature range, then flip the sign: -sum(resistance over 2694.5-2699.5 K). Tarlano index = -28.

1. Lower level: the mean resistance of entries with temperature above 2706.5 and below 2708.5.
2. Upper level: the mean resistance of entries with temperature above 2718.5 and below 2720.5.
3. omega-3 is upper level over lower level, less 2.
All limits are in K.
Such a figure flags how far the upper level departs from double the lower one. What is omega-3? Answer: -0.4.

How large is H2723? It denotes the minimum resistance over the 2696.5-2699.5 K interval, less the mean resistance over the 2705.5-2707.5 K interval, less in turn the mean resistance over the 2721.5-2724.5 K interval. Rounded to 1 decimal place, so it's -14.2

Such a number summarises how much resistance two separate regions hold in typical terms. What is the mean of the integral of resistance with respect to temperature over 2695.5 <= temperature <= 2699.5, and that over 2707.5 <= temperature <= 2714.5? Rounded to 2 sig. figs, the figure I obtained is 42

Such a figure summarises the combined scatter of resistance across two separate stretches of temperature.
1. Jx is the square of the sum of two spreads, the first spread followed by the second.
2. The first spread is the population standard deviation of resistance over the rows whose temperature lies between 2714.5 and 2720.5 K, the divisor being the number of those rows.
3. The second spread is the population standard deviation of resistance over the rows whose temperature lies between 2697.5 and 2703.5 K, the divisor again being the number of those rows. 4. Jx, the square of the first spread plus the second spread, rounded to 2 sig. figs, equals 1.8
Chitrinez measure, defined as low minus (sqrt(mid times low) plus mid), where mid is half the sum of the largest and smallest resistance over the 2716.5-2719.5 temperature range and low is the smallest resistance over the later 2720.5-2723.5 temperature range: -11.1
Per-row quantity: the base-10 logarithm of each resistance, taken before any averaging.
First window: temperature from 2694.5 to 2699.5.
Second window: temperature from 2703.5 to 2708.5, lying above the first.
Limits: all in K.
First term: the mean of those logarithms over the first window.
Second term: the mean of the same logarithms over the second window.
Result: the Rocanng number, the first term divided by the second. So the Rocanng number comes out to 0.87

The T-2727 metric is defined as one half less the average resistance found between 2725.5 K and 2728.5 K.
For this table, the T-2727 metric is -11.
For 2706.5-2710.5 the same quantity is -8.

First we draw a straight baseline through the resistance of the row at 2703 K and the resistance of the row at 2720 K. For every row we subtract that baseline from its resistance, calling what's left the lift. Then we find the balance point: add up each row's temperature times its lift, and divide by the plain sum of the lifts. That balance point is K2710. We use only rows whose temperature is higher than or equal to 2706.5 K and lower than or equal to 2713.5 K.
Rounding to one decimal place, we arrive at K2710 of 2710.6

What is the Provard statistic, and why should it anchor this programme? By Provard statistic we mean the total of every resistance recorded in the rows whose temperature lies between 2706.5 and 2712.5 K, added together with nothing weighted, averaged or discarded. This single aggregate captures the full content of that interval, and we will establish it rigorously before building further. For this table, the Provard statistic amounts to 50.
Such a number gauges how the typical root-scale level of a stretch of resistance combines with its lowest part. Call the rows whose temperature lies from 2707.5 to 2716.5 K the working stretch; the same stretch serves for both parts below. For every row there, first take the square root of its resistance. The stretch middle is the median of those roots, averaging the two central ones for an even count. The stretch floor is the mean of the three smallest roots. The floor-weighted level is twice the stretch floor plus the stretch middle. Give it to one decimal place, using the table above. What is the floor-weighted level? 8.7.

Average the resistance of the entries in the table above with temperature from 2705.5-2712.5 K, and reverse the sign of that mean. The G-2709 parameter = -8.1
